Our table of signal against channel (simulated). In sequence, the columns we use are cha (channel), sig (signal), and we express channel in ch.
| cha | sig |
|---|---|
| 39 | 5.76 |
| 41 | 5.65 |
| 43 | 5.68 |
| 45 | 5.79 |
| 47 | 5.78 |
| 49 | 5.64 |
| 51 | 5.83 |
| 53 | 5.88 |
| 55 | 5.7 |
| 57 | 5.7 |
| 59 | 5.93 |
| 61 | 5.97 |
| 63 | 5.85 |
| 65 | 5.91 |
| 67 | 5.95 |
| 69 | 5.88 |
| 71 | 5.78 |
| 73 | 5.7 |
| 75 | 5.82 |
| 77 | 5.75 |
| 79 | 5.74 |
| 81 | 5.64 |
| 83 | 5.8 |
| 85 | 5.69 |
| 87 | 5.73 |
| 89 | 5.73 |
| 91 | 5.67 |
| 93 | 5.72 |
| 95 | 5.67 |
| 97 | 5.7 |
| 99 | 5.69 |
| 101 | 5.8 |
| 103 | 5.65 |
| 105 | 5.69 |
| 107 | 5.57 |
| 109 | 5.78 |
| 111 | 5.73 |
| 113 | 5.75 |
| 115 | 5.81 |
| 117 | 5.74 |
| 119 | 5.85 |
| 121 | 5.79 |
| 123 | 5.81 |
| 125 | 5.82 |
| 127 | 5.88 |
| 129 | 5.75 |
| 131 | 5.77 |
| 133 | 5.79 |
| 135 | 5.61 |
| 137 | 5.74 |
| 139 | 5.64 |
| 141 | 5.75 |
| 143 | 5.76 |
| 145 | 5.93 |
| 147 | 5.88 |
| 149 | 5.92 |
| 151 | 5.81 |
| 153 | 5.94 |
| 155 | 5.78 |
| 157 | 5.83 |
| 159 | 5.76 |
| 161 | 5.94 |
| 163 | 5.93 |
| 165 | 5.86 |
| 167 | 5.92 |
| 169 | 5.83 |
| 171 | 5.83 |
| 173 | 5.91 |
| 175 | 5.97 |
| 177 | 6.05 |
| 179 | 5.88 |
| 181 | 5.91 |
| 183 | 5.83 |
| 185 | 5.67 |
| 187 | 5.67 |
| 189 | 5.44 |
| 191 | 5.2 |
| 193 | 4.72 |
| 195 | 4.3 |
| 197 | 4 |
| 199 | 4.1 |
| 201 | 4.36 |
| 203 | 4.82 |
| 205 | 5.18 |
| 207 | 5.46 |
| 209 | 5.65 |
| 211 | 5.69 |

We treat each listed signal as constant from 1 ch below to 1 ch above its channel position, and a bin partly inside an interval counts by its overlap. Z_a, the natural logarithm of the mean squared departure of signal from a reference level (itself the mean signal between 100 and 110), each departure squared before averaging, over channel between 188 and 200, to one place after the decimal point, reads 0.4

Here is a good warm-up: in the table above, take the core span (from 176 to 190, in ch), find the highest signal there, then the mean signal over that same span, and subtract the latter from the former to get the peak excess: 0.27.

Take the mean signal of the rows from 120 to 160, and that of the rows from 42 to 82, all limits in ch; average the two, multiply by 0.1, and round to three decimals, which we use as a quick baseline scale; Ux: 0.580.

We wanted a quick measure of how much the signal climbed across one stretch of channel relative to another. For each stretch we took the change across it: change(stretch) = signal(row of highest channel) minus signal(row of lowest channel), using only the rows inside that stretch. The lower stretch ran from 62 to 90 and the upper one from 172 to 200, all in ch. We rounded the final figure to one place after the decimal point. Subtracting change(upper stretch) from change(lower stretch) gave 1.7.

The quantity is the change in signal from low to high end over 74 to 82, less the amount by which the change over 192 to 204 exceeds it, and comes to -0.46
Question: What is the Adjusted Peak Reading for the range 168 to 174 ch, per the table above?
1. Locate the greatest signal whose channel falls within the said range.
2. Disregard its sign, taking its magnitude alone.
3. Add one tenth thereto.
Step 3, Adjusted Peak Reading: 6.01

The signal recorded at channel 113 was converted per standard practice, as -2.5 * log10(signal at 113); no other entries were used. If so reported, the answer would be -1.90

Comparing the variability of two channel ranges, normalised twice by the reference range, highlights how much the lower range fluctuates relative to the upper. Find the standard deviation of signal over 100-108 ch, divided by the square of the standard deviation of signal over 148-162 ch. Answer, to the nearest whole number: 16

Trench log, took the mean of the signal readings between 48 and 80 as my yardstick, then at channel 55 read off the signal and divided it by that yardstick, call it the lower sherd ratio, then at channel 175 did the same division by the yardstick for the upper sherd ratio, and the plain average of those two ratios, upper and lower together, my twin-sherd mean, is 1.00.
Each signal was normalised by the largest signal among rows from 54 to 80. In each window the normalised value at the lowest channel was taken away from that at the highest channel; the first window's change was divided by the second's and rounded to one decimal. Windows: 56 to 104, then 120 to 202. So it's 0.0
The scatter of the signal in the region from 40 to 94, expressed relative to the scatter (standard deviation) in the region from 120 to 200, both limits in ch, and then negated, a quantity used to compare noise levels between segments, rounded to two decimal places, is -0.20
